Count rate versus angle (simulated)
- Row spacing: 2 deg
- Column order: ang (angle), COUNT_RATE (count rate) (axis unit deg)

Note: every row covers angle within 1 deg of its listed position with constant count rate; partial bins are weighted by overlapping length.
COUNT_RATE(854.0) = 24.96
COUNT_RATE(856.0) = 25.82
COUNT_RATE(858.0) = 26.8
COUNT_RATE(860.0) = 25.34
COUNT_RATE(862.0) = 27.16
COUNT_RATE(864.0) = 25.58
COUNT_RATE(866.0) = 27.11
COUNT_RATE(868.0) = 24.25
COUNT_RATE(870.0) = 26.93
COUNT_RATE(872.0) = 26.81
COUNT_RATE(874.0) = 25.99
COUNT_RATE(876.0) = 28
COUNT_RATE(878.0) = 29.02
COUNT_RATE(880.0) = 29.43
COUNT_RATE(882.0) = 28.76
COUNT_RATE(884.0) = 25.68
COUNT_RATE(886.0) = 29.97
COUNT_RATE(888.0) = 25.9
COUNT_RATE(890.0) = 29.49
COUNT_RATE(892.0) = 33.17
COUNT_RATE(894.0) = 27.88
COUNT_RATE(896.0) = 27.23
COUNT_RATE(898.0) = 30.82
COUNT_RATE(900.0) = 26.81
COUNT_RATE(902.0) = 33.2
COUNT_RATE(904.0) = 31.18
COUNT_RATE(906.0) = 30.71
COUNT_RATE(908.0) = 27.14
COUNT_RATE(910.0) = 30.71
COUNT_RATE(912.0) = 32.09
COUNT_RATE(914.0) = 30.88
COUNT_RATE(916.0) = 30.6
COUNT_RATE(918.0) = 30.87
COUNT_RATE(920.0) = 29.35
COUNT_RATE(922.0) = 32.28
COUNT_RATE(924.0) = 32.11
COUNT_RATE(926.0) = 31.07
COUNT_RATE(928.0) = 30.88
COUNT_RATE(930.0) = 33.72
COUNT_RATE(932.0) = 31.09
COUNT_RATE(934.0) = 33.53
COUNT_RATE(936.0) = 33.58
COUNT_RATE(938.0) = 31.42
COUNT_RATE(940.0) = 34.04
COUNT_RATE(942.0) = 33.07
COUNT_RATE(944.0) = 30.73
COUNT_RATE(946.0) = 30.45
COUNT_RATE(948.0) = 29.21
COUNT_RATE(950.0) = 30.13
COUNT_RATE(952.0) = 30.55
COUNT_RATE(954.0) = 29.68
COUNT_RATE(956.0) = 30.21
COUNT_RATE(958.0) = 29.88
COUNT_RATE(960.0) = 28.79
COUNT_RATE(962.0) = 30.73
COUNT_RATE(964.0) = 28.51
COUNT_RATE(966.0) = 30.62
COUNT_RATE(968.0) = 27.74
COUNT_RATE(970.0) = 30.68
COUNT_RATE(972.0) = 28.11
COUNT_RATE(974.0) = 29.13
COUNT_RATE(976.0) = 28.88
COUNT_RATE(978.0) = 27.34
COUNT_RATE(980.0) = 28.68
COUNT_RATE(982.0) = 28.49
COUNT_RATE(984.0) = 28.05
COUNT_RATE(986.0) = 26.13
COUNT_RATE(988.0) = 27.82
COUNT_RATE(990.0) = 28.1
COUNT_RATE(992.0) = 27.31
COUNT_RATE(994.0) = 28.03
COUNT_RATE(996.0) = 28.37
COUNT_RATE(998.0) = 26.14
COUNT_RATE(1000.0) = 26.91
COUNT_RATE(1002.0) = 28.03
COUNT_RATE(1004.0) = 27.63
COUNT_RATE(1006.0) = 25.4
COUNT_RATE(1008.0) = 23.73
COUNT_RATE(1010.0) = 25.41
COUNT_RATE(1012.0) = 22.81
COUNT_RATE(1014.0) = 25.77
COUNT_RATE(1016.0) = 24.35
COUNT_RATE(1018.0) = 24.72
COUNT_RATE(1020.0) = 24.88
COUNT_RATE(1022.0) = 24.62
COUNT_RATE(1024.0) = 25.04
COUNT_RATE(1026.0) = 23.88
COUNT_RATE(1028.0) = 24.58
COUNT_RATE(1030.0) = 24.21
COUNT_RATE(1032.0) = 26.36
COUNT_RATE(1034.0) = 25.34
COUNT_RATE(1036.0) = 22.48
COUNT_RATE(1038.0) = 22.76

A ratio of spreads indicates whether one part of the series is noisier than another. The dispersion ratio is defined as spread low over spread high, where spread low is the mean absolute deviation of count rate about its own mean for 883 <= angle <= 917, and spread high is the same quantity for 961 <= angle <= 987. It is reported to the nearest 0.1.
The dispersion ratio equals 2.0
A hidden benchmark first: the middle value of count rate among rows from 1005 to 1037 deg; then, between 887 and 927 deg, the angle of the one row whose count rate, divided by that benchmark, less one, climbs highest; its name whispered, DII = 902.0 deg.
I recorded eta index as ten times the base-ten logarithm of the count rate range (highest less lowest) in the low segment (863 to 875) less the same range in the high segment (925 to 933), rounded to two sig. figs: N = -17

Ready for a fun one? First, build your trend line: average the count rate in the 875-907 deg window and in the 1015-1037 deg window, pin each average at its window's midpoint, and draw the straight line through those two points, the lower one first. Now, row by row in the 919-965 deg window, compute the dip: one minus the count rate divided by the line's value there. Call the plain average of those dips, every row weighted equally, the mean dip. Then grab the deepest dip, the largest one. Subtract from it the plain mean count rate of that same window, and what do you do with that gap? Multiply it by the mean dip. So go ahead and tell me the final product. 4.1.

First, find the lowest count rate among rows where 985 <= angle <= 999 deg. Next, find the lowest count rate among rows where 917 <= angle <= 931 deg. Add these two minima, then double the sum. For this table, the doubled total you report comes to 111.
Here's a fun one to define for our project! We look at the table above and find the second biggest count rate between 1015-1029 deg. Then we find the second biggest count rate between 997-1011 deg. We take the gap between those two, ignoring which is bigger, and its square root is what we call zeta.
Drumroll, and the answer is 1.66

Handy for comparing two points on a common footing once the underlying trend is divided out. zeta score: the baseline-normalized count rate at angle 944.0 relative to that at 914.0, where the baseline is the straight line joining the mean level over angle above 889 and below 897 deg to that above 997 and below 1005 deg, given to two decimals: 1.02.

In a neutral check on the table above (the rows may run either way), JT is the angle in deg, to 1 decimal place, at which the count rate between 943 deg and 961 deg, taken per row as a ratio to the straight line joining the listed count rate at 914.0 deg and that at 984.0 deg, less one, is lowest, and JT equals 948.0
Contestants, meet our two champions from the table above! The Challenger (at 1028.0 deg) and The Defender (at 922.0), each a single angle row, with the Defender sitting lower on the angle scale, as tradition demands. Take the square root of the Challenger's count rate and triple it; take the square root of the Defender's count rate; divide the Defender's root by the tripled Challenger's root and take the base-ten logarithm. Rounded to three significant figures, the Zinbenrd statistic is -0.418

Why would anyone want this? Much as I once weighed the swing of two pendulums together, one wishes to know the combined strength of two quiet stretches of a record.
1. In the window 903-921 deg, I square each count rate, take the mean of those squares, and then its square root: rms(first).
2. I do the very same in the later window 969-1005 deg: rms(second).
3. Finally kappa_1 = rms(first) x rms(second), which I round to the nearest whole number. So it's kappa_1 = 852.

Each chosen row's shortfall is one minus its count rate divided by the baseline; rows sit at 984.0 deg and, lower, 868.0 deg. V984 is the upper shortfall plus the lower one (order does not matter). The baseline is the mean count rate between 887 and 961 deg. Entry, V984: 0.29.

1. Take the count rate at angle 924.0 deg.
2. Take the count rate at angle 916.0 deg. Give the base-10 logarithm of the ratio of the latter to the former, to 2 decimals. -0.02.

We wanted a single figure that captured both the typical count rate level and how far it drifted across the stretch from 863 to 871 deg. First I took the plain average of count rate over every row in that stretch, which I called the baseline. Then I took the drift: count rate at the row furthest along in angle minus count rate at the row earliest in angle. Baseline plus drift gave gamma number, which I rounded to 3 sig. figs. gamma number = 27.3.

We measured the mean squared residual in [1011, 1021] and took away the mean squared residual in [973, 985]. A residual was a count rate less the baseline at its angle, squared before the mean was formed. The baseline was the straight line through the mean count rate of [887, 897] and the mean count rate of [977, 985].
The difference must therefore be 12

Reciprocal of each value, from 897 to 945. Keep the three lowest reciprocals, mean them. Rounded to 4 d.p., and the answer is 0.0296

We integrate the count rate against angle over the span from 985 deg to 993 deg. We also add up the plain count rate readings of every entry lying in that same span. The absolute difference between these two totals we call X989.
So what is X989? 109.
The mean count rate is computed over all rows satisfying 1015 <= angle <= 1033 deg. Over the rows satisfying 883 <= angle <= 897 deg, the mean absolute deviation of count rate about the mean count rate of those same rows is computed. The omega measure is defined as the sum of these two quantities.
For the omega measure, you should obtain 26.8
